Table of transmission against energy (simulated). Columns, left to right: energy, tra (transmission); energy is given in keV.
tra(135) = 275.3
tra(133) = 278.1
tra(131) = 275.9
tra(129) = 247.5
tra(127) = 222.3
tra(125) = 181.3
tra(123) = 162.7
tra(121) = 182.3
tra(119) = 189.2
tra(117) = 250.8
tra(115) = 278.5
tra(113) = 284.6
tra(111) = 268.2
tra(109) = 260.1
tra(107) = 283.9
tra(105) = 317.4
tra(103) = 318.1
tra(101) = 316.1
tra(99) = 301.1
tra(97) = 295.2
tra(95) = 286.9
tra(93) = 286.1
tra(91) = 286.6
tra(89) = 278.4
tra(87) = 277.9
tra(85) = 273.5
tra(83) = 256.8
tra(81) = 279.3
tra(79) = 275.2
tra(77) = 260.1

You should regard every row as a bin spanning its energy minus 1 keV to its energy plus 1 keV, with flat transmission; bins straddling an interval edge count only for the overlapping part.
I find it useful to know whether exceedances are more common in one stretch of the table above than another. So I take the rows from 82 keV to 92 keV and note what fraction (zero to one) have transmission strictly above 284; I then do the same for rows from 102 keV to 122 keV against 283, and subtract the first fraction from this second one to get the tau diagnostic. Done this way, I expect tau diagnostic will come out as 0.20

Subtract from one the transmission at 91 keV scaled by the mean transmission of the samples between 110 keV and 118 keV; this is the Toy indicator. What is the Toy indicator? -0.06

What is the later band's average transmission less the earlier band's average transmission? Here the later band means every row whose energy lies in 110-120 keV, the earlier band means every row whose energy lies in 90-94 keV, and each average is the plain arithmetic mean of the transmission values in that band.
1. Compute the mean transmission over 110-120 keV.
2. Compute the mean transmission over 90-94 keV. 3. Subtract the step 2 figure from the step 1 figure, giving -32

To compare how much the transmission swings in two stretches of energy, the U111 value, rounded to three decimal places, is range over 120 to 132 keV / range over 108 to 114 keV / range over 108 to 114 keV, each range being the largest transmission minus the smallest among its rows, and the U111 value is 0.189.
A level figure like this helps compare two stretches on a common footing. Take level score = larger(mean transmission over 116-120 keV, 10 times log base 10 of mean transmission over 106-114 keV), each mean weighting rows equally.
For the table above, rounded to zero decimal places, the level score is 220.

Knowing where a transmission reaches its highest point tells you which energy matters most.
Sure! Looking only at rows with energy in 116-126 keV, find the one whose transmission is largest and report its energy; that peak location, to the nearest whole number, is 117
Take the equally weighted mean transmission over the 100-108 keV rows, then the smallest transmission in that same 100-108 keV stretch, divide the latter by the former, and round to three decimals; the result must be 0.919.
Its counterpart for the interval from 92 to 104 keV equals 0.952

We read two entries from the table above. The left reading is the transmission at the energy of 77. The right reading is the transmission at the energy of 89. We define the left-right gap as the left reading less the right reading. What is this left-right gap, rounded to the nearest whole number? -18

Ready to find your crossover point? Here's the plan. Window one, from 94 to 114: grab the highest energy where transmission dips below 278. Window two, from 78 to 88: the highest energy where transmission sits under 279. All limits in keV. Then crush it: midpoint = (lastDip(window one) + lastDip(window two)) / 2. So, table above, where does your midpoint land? 99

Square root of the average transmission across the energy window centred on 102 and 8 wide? 17.7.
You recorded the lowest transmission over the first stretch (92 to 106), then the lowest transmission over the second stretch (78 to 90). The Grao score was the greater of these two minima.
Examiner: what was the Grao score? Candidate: 286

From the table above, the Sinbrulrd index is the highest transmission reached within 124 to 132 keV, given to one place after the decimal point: 275.9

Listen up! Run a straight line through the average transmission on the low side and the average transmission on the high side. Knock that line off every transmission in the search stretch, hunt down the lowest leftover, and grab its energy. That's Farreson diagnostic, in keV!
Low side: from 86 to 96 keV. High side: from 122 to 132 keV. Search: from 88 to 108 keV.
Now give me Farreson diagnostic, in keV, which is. 89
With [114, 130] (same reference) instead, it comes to 123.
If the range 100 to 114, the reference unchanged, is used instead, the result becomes 109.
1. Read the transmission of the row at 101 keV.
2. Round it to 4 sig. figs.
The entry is 316.1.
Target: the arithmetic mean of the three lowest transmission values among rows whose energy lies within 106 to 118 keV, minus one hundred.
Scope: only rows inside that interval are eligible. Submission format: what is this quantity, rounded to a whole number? 160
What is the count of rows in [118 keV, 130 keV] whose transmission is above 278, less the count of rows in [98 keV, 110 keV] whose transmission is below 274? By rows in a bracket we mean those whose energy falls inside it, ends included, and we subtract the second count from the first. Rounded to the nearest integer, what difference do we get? -1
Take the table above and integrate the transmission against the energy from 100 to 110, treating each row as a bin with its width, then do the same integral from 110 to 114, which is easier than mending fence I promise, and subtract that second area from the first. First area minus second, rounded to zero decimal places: 1886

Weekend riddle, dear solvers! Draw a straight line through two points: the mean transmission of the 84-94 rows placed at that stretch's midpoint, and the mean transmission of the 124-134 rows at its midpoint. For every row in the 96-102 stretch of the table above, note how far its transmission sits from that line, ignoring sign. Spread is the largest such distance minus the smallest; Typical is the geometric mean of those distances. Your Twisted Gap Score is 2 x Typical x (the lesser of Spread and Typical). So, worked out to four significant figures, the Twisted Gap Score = 1589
